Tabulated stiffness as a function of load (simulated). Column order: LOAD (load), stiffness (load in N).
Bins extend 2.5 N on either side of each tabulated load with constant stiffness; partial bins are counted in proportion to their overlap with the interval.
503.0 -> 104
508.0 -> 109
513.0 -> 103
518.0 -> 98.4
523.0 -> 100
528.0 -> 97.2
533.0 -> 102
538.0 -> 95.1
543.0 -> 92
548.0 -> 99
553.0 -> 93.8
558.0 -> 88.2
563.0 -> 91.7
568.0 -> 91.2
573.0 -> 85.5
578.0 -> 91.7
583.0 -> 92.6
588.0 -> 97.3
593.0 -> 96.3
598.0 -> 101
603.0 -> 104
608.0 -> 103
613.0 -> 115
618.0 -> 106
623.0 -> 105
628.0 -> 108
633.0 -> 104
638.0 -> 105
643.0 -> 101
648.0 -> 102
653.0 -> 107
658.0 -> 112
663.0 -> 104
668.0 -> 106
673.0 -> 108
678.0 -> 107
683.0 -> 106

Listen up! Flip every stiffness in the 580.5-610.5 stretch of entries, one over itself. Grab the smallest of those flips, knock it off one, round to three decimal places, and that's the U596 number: 0.990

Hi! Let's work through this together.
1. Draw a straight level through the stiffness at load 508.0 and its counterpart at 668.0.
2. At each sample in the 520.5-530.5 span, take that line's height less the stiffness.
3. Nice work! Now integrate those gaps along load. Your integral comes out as 101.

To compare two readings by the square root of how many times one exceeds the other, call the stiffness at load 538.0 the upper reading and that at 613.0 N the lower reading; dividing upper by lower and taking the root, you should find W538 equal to 0.91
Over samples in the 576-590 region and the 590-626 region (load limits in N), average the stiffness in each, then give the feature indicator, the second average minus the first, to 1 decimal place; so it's 10.5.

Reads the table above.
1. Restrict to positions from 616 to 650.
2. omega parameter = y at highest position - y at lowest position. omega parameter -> -4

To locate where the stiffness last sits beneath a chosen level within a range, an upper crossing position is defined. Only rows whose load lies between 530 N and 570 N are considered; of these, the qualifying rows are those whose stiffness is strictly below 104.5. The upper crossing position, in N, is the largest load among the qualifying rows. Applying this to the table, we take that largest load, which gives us 568.0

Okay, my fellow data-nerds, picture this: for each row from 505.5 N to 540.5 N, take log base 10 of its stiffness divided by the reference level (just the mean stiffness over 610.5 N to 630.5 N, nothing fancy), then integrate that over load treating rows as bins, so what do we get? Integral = -1.2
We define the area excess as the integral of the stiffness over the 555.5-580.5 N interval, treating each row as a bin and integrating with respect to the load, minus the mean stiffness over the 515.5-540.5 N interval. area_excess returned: 2143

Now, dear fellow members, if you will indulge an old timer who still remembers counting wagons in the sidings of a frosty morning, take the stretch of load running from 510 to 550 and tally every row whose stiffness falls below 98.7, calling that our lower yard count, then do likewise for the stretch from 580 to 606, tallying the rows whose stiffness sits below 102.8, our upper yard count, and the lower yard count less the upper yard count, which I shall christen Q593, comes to 0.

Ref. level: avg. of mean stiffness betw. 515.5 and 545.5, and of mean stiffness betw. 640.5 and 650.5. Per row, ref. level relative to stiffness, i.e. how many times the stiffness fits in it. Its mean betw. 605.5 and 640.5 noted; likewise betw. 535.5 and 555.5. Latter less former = 0.11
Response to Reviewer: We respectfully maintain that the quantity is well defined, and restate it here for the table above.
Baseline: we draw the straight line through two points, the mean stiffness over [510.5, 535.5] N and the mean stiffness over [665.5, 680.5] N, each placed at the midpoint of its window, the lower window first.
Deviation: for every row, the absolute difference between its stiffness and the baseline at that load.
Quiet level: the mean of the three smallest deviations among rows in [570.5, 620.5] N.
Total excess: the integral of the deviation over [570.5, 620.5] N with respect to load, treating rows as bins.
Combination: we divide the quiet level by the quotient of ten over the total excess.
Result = 31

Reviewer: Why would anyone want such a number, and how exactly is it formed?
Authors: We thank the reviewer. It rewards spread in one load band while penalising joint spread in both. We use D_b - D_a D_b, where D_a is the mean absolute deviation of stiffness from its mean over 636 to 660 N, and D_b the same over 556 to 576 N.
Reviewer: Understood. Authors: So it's -5.2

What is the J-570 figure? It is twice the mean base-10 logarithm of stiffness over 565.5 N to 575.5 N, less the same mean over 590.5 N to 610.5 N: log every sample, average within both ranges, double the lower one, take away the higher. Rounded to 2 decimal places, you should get 1.89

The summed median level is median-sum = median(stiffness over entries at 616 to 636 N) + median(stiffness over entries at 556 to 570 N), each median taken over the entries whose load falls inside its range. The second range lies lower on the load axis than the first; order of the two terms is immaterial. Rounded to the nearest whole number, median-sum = 197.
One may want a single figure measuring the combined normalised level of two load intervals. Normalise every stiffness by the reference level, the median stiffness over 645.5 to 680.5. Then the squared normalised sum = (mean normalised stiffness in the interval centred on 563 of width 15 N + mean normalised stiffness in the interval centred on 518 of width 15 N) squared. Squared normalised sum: 3.18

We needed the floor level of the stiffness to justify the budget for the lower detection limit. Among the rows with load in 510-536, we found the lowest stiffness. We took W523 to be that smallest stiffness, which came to 97.2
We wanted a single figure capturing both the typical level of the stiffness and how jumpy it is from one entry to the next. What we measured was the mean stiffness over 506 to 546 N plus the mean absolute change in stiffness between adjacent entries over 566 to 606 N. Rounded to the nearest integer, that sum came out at 103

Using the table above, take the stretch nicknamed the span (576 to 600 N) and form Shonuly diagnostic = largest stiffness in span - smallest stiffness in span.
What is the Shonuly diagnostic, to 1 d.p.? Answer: 9.3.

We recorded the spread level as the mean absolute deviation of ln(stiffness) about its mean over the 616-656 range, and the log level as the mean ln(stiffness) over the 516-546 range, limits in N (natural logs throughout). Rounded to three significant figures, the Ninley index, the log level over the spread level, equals 263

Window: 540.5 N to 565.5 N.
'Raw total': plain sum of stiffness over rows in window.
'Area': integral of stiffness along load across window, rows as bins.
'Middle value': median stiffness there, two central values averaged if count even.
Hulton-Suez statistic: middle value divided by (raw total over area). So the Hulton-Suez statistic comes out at 460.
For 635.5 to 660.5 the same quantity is 525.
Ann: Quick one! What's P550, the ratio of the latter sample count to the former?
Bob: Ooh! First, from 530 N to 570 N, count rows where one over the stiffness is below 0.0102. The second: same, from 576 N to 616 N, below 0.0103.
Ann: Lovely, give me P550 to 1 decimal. 2.5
